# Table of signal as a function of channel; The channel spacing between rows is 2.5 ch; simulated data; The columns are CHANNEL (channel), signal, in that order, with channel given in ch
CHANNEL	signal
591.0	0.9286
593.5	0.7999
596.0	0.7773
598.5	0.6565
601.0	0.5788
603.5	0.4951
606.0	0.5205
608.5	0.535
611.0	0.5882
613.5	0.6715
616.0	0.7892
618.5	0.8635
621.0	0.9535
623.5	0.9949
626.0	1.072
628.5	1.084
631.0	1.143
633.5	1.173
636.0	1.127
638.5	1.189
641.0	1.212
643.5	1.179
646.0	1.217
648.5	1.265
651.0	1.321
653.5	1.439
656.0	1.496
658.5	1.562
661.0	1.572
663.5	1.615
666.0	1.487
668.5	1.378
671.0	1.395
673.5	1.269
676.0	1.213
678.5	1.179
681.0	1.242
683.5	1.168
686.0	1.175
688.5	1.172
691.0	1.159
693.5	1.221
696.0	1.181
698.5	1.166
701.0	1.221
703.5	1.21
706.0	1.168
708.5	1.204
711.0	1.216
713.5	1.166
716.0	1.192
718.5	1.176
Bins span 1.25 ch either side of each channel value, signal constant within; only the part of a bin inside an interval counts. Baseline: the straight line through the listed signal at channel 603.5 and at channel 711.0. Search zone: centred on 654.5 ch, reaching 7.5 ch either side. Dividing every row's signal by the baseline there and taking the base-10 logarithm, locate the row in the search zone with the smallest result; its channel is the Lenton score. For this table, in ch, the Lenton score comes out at 648.5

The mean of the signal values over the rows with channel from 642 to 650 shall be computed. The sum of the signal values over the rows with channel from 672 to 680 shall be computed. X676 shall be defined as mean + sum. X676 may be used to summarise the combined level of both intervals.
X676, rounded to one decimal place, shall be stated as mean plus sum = 4.9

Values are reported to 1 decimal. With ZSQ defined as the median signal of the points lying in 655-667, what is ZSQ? 1.6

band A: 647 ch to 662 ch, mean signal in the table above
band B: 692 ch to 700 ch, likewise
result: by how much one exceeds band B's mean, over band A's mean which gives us -0.13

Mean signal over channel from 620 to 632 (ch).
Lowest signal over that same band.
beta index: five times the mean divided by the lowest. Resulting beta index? 5.5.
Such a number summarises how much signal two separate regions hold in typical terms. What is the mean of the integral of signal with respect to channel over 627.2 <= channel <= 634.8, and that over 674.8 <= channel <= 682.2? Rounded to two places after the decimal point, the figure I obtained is 8.79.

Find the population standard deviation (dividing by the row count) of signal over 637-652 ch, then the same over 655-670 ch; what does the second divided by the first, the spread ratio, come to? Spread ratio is 1.6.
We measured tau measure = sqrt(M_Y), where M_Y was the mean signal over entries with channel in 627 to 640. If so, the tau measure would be 1.07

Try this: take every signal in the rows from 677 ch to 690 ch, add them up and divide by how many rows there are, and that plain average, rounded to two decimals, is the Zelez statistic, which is 1.19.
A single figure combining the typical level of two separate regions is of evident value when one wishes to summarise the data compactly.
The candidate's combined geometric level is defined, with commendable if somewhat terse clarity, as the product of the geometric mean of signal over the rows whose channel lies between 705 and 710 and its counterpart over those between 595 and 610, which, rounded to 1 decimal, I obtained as 0.7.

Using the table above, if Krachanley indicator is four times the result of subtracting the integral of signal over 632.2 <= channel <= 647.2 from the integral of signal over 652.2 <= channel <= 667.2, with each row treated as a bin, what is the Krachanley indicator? 21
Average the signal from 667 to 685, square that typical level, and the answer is 1.6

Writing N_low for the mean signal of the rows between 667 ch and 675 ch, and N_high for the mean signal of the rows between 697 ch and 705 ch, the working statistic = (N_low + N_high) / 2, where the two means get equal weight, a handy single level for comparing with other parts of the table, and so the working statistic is 1.27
